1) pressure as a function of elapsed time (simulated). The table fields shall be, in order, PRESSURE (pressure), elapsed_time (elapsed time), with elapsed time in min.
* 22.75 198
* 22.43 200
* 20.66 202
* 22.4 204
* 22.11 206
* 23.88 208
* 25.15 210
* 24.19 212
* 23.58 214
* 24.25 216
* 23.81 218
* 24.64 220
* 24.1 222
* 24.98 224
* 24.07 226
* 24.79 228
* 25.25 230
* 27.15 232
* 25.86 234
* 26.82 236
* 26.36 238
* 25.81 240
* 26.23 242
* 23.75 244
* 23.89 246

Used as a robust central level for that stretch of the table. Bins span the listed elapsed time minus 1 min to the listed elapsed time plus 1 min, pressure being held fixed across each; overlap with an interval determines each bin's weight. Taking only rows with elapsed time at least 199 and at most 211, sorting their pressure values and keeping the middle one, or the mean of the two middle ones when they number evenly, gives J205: 22.4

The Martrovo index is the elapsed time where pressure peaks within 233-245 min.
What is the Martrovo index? 236 min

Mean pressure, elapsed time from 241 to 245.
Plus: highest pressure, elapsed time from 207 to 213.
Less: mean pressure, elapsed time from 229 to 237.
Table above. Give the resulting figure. 23.9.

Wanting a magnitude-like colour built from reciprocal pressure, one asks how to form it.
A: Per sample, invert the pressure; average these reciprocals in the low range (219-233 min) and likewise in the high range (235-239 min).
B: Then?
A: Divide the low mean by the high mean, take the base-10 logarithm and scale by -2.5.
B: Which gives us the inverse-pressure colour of -0.069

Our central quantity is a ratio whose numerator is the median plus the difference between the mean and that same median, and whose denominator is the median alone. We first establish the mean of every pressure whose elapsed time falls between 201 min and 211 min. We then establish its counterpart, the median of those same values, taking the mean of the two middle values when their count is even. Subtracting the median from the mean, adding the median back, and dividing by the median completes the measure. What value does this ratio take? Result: 1.02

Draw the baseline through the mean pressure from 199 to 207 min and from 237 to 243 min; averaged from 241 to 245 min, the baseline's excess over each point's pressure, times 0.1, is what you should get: 0.15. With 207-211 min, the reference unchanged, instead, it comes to -0.19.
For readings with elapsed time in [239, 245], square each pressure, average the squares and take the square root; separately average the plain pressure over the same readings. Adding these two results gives 50.5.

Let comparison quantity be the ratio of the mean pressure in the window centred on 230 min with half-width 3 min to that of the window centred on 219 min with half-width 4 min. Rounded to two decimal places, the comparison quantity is 1.06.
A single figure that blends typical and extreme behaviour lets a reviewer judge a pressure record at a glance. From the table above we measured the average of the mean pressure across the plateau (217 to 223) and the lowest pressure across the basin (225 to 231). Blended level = 24.1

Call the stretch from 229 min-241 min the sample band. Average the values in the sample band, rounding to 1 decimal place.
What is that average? 26.2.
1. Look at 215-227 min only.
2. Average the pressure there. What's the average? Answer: 24.3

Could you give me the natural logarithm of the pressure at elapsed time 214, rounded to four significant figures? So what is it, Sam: 3.160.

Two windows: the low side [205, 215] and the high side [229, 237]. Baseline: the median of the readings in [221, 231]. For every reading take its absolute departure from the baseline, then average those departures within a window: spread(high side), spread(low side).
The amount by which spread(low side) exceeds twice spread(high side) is -1.8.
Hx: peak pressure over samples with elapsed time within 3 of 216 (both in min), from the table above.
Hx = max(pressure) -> 24.25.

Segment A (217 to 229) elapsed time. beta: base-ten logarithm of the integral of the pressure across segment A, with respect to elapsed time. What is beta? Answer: 2.47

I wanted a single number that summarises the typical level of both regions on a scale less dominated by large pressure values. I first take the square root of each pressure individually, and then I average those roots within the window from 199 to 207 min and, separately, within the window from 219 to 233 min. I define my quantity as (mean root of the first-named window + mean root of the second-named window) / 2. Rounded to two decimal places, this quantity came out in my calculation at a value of 4.84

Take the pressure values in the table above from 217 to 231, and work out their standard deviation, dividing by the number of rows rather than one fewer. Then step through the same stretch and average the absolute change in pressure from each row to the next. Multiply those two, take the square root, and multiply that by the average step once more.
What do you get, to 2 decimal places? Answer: 0.43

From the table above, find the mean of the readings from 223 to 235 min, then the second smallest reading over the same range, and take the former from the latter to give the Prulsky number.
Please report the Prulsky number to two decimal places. -0.56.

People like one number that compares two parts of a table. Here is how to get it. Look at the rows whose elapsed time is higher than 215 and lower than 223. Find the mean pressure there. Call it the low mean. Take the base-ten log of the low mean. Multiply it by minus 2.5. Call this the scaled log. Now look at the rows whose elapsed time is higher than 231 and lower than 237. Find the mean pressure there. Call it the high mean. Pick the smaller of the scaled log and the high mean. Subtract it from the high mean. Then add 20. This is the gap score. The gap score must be 50.1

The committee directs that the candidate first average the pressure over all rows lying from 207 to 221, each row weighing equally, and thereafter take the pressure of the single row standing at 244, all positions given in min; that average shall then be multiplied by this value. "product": 575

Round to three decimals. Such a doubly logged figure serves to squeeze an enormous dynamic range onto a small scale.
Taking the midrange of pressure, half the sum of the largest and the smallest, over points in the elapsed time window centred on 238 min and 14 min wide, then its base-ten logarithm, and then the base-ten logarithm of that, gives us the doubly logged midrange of 0.148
